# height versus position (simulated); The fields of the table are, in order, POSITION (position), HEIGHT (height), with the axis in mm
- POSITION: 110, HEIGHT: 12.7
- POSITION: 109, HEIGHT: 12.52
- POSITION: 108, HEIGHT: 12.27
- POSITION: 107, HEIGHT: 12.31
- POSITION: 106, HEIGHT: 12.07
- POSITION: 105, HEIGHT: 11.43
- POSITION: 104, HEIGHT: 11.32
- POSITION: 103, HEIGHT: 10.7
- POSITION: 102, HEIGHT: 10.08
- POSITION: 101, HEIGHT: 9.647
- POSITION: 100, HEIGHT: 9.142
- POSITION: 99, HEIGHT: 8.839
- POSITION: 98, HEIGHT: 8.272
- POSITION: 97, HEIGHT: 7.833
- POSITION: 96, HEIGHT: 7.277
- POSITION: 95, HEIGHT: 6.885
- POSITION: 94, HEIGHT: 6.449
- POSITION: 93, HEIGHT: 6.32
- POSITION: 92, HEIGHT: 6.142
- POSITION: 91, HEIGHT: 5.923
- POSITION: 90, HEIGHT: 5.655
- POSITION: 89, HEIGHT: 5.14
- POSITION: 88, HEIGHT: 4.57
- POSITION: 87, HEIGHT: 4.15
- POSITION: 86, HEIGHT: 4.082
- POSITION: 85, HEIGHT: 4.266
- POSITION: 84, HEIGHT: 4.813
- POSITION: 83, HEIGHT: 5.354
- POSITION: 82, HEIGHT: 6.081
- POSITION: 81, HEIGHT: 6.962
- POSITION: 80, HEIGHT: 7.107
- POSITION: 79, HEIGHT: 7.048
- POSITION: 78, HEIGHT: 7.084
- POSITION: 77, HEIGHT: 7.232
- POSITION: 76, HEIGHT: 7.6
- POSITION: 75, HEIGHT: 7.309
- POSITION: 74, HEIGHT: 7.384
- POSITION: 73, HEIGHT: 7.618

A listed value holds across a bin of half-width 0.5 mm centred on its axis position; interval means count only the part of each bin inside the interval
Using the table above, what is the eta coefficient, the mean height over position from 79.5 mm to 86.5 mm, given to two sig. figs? 5.5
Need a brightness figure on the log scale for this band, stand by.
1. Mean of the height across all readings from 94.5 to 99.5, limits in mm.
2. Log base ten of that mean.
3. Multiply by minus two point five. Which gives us -2.23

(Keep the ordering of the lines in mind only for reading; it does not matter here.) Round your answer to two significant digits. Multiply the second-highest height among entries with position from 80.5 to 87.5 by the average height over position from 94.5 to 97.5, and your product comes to 45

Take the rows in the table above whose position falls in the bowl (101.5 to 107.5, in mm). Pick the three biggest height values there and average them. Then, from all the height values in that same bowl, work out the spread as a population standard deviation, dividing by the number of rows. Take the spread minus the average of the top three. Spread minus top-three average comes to -11.2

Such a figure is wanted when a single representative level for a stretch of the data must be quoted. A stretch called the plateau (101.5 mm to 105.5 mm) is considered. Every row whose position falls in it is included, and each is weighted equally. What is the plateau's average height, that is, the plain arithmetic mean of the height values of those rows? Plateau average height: 11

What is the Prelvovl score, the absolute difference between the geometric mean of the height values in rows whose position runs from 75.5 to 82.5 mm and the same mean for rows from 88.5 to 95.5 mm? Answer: 1.0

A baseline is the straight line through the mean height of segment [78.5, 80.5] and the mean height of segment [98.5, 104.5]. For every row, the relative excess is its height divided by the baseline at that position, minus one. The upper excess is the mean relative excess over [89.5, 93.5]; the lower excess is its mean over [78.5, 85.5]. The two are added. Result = -0.50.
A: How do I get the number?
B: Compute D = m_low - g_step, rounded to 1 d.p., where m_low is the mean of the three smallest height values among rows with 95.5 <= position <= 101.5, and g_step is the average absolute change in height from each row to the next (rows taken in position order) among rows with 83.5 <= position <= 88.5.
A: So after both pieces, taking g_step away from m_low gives 7.5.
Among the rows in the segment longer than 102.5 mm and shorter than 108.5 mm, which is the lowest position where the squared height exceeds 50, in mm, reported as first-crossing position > 103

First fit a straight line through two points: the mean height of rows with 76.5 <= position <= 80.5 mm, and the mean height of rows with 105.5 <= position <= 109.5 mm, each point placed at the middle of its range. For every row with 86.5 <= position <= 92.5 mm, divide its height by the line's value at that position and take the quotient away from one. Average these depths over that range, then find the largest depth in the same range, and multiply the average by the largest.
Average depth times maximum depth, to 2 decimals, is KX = 0.22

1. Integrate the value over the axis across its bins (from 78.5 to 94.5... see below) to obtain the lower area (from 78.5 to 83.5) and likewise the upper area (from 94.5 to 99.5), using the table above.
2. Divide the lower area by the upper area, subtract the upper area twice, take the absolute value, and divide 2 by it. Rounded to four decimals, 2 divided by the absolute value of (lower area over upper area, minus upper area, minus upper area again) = 0.0258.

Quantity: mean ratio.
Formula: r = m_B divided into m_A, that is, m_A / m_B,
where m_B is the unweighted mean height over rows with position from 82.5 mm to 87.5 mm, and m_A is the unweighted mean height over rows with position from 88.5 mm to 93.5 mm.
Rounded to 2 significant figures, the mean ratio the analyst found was 1.3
